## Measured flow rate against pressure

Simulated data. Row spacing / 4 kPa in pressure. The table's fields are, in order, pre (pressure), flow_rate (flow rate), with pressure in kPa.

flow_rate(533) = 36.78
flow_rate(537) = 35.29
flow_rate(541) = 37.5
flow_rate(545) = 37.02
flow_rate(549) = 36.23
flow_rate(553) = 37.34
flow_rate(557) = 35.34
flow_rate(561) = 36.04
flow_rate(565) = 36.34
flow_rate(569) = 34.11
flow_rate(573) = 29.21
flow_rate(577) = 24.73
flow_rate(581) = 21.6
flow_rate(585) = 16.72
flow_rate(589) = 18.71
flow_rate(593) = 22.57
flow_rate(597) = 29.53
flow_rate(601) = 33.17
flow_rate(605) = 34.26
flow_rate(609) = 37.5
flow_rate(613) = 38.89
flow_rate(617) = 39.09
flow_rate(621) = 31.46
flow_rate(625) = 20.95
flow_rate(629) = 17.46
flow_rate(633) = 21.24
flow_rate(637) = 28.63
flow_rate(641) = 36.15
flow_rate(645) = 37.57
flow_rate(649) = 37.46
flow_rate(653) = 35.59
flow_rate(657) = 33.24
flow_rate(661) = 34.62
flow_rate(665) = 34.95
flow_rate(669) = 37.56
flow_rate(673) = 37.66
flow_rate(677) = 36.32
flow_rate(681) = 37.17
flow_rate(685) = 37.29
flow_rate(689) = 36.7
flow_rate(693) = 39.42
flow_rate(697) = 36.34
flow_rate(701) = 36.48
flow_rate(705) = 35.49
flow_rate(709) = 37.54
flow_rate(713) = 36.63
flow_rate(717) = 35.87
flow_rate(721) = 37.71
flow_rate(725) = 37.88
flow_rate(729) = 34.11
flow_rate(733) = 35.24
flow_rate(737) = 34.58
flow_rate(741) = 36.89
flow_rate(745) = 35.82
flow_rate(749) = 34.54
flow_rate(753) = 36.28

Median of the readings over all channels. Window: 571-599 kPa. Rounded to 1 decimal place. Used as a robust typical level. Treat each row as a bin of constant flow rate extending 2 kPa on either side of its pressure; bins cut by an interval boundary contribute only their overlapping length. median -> 22.6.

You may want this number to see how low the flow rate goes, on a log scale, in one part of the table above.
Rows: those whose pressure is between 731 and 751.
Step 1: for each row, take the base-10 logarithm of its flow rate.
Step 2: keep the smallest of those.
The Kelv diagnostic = 1.54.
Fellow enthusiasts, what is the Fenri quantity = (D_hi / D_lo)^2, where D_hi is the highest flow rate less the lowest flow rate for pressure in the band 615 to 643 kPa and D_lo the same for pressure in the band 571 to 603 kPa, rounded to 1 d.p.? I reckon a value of 1.7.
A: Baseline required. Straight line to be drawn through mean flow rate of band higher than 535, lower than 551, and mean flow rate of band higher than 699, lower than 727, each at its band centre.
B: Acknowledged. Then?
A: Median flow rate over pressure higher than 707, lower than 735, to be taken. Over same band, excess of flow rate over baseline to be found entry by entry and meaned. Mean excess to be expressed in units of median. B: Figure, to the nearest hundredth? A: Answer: -0.01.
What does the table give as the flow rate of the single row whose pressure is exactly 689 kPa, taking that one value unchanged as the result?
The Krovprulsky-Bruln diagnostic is 36.7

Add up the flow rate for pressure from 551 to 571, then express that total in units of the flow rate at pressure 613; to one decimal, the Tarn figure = 4.6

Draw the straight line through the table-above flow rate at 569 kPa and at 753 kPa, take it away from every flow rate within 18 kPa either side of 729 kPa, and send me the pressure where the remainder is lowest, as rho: 729 kPa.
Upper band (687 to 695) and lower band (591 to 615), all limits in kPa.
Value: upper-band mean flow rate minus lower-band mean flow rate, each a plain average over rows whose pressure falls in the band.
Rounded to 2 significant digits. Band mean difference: 5.4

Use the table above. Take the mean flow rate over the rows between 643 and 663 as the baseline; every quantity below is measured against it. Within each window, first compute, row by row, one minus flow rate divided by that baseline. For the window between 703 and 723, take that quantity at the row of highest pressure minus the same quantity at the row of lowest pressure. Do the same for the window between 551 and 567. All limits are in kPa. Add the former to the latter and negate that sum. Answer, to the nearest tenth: 0.0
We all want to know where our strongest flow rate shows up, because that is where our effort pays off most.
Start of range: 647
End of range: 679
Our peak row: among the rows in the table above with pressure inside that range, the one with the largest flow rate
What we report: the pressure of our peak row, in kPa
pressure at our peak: 673 kPa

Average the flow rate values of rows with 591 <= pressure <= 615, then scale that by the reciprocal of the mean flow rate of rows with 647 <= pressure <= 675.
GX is 0.91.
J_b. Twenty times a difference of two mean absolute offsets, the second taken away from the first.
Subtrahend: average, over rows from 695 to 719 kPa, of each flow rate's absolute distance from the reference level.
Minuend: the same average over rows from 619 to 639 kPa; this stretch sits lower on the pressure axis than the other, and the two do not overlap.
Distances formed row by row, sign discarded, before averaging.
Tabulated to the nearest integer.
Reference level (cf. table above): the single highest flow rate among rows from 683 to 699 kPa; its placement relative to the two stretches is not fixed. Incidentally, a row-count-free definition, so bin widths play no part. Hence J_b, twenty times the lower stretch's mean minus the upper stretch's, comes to 249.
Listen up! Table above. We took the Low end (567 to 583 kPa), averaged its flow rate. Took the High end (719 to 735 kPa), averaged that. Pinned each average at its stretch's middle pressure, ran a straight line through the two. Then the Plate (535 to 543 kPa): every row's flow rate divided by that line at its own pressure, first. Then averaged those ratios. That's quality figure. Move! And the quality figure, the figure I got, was 1.44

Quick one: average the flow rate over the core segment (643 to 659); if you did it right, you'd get 36.0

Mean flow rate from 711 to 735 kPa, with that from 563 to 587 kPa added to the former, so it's 63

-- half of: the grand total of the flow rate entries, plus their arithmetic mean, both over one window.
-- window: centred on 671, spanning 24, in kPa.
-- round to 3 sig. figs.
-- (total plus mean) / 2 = 127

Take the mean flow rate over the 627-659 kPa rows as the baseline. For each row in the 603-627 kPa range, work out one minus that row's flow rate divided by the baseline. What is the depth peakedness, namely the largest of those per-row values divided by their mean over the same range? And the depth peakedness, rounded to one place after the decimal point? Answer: -3.6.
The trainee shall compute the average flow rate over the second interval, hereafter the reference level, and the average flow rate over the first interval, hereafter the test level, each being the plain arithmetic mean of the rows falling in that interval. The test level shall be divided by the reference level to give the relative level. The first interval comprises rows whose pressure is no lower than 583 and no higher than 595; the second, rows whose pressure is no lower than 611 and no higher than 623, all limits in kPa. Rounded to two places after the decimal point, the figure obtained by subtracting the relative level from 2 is 1.47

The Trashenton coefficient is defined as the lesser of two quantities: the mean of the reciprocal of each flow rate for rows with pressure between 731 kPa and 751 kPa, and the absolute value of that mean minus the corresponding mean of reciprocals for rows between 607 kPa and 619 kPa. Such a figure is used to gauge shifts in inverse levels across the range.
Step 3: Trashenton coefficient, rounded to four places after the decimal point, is 0.0023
